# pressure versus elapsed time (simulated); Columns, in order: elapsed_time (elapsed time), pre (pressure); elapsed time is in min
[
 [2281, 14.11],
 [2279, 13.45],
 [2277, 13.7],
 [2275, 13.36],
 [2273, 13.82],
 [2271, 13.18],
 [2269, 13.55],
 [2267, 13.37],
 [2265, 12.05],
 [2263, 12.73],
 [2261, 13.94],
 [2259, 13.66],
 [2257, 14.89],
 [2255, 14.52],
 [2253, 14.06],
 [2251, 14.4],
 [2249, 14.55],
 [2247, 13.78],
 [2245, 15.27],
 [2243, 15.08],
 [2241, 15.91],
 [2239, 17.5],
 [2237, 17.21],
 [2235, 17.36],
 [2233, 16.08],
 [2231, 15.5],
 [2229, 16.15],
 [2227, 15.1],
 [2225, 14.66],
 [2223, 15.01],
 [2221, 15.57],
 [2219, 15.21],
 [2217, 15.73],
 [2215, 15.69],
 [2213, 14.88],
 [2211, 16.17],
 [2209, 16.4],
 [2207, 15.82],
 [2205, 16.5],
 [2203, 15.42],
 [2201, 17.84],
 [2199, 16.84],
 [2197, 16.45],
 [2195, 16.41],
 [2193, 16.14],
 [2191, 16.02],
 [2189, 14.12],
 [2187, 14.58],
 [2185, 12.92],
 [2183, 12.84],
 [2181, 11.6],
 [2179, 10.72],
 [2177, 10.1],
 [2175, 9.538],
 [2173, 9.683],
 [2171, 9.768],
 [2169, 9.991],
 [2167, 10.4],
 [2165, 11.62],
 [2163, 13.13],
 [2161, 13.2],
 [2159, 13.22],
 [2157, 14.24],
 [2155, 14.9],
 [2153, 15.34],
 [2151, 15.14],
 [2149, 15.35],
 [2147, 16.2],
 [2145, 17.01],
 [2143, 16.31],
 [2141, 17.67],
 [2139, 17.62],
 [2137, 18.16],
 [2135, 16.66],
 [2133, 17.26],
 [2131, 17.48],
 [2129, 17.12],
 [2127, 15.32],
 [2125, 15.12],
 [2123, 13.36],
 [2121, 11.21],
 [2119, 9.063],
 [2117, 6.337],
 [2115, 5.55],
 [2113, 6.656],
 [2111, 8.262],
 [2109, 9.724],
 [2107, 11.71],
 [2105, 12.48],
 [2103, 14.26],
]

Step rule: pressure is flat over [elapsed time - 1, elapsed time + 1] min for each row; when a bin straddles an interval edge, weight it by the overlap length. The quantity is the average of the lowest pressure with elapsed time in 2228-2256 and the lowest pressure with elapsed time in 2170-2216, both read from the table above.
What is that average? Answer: 11.7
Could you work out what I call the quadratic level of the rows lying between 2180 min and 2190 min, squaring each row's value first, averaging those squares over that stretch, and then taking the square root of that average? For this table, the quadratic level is 13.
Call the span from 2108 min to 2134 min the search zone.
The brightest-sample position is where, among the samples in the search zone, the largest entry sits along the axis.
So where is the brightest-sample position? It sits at 2131 min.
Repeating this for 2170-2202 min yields 2201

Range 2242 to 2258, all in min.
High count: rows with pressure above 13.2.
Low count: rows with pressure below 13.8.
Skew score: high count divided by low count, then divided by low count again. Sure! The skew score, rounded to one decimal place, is 8.0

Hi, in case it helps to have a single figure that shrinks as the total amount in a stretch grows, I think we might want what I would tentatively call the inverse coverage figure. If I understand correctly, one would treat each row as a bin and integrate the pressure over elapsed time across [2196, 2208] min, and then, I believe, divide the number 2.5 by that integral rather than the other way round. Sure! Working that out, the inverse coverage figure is 0.0126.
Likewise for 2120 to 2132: 0.0139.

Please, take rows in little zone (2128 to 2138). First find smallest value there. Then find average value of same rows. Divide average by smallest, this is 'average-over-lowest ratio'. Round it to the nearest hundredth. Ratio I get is 1.04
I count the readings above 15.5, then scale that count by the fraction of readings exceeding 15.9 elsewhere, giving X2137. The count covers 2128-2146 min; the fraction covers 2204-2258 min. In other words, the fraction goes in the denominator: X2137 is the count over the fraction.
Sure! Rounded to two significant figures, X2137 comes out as 27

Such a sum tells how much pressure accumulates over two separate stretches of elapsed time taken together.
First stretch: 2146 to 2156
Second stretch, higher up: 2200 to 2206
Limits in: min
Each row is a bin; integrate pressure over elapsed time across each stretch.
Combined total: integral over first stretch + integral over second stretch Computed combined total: 253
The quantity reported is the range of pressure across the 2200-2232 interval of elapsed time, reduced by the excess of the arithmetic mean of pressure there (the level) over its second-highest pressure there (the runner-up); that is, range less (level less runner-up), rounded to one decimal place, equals 4.0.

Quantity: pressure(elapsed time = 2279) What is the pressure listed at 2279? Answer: 13.45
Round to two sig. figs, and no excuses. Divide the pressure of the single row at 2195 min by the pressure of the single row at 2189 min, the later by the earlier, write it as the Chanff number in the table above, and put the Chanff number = 1.2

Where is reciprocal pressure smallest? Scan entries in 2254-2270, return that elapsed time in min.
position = 2257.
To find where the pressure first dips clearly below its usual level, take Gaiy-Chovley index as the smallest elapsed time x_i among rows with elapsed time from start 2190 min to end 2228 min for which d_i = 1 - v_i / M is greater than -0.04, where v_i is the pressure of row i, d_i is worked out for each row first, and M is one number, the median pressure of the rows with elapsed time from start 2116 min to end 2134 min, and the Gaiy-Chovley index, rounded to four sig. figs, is 2203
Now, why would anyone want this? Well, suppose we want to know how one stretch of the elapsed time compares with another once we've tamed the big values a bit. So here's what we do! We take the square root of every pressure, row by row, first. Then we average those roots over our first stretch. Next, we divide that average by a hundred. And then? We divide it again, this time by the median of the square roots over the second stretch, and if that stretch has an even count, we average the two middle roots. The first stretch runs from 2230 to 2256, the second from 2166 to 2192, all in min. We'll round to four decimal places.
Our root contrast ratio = 0.0120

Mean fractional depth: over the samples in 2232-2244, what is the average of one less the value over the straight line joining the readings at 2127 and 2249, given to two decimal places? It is -0.13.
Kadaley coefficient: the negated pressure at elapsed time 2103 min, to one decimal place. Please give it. -14.3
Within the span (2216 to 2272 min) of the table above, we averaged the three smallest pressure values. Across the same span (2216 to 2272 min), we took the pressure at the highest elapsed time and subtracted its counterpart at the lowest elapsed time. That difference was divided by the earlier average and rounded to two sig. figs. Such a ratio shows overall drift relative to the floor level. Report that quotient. -0.20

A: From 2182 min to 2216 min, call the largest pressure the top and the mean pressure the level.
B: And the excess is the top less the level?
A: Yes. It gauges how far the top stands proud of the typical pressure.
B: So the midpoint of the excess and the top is 10.0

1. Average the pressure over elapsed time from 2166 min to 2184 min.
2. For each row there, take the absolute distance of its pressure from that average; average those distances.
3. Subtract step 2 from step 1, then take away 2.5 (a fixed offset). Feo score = 7.2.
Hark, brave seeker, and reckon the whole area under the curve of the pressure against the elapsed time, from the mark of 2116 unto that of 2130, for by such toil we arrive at 175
